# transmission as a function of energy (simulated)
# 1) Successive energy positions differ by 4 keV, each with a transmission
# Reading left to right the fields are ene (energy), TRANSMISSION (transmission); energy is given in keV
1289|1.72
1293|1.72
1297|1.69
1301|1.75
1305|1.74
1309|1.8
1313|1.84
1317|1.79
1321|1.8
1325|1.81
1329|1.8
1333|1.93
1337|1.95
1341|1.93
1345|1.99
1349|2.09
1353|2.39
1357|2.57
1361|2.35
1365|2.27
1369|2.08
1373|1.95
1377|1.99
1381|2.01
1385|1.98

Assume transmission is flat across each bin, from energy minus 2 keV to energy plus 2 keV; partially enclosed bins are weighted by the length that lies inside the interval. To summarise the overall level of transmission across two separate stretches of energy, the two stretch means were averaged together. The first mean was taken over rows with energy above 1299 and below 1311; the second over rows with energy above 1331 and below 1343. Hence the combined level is 1.85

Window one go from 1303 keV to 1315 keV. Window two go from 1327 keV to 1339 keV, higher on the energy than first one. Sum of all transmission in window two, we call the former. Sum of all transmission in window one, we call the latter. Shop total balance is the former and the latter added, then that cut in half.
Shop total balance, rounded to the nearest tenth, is 5.5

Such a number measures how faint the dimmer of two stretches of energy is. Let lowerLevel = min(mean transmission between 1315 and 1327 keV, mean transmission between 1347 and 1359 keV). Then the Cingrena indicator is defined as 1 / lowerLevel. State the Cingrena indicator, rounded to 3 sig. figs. 0.556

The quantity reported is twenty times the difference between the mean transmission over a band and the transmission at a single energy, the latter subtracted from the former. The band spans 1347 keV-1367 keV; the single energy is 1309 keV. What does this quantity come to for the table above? 11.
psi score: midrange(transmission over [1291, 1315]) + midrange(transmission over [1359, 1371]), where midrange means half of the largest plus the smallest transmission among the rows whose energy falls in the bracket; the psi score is 3.98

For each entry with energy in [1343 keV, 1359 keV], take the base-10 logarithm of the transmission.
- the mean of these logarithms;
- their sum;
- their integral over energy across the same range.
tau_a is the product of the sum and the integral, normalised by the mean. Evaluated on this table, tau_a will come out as 23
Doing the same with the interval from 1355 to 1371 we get 23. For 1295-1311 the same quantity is 15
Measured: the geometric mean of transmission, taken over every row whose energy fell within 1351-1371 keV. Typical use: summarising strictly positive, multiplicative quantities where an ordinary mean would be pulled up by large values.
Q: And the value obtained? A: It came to 2.33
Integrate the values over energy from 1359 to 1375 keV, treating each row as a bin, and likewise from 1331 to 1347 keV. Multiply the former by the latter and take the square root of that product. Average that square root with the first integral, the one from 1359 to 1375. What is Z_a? 33.7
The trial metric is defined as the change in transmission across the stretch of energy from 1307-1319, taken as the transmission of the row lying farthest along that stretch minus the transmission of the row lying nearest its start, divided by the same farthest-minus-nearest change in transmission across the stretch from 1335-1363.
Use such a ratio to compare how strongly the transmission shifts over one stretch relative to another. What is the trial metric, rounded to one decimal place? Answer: 0.0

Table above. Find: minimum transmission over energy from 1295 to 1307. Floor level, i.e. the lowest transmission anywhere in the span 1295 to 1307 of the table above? 1.69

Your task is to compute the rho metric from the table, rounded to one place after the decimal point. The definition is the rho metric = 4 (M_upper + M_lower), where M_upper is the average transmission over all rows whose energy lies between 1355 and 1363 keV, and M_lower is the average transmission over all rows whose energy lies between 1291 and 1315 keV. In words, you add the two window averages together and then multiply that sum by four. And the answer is 16.9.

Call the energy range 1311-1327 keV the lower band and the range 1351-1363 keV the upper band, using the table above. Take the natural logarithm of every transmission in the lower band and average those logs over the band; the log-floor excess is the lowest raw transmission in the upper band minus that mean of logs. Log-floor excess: 1.76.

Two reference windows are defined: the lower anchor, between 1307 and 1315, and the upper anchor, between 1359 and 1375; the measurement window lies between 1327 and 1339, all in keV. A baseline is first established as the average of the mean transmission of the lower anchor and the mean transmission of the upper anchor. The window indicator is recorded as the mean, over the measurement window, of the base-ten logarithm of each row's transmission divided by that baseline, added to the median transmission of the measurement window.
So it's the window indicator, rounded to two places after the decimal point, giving 1.91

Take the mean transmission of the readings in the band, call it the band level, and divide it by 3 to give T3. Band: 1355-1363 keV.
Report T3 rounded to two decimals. 0.82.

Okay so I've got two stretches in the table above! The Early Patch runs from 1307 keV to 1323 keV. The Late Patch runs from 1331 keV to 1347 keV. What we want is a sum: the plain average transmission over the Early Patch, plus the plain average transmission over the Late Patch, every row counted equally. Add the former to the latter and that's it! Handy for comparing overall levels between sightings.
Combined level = 3.76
